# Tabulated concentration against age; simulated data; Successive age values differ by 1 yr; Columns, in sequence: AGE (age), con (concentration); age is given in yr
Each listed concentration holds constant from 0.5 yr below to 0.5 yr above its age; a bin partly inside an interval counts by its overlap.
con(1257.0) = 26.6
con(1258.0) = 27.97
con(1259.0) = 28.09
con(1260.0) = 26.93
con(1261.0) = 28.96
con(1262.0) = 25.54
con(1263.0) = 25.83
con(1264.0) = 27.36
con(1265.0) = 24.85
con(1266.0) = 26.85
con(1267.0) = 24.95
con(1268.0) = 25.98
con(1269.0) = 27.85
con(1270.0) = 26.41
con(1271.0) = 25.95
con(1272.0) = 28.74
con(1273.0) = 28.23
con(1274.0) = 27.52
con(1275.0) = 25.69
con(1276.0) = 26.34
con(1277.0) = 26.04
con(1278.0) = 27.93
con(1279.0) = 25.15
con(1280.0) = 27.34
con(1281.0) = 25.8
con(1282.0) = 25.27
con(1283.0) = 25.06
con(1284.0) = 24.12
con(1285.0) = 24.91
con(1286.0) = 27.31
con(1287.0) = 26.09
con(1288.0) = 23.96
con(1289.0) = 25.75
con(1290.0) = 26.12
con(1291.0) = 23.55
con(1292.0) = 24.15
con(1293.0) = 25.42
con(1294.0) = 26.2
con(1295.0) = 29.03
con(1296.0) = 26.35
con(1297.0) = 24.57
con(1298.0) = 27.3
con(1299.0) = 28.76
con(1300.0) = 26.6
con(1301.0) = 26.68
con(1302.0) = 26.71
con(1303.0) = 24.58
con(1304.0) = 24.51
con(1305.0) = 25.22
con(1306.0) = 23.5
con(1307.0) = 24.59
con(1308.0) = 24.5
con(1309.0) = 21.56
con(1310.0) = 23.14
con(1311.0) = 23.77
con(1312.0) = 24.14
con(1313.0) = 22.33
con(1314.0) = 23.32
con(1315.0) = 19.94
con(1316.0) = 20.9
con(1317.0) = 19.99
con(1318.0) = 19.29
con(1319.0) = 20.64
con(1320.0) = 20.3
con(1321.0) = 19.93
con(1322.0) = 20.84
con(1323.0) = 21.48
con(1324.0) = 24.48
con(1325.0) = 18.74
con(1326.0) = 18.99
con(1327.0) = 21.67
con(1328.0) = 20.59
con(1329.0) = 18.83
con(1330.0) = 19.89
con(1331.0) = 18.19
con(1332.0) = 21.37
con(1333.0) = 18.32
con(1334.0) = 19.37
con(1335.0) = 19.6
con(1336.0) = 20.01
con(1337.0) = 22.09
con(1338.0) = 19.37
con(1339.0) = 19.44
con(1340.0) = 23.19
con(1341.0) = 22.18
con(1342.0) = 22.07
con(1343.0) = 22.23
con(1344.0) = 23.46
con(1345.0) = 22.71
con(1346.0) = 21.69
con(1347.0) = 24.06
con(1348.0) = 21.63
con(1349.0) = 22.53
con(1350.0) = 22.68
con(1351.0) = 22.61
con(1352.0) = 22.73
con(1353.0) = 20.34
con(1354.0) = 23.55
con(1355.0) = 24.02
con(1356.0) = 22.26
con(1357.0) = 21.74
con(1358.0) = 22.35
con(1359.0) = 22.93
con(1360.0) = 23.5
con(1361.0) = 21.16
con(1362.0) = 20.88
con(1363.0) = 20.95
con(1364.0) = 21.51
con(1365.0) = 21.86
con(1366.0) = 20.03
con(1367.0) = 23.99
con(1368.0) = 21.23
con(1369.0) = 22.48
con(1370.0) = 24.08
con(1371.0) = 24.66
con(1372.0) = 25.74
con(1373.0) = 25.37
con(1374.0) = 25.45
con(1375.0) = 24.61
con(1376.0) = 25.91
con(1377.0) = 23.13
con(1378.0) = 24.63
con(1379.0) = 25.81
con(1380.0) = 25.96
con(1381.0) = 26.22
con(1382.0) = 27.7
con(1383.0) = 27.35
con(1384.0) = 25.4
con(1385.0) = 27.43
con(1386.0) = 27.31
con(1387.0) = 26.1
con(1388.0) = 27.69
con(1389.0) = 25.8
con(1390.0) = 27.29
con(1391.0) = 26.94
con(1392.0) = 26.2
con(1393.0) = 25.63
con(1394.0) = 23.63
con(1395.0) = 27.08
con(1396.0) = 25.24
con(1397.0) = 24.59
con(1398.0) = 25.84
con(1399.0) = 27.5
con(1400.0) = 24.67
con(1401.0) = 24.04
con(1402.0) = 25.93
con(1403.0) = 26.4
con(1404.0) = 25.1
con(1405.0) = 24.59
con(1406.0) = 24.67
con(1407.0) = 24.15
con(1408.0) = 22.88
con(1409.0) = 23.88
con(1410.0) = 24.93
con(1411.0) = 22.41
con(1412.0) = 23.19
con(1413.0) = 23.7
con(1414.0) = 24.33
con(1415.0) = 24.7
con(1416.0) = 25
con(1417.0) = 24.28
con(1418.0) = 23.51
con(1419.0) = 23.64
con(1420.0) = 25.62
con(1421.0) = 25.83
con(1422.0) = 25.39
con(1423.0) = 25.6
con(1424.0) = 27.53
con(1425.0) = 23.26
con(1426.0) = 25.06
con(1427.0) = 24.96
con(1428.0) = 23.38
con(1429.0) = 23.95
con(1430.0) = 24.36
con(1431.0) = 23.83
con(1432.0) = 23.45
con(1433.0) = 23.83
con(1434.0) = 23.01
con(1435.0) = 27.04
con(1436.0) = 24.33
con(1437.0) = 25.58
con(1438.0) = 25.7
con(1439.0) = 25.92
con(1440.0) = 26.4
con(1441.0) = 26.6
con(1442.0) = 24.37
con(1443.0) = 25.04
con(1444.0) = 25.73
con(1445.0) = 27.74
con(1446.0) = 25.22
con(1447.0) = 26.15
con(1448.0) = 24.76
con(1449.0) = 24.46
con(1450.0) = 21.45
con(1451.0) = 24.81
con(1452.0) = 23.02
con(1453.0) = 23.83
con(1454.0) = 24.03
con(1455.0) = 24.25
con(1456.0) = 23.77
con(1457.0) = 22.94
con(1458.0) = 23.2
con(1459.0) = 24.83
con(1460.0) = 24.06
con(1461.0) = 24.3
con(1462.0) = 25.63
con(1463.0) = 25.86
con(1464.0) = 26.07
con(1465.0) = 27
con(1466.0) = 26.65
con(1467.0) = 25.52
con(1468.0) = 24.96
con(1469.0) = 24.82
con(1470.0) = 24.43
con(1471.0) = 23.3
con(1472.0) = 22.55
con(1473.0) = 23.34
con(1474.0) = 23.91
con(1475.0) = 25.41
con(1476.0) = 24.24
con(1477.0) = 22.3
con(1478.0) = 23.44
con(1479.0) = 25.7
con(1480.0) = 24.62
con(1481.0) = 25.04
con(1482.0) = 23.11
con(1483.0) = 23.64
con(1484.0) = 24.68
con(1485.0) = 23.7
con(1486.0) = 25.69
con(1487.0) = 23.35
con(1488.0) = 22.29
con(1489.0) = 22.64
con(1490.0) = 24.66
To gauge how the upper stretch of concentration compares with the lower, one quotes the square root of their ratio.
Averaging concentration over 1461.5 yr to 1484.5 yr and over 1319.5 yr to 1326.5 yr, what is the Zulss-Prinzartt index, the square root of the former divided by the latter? 1.09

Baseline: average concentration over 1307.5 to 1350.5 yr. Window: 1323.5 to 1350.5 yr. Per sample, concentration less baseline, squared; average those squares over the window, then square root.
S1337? 1.8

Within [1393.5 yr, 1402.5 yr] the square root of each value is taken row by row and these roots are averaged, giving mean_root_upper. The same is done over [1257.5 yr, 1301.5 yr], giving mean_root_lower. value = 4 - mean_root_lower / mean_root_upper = 2.98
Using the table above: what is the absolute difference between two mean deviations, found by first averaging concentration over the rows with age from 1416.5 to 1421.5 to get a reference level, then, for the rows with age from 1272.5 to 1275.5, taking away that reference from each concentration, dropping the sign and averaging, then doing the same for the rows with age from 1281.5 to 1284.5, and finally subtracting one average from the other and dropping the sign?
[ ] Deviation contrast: 2.0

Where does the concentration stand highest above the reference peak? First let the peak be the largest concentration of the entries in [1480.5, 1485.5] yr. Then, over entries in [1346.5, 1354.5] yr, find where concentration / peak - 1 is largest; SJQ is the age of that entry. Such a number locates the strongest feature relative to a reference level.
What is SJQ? 1347.0 yr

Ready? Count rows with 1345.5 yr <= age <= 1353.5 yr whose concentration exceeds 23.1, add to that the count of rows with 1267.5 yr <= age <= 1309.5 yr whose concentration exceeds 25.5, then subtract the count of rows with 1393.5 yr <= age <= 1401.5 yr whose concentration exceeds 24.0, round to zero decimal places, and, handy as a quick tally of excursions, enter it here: 19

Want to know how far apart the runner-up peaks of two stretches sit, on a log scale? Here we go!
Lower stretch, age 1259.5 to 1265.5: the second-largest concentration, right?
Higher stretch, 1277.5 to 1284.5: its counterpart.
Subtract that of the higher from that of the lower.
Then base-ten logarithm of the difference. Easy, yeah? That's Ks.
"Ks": -1.7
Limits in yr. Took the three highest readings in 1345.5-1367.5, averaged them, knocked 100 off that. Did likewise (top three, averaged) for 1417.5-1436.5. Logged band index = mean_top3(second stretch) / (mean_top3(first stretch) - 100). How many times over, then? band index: -0.353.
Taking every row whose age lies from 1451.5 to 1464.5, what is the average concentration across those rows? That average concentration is 24.3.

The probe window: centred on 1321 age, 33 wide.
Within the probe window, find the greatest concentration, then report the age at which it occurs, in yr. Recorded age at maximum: 1305.0 yr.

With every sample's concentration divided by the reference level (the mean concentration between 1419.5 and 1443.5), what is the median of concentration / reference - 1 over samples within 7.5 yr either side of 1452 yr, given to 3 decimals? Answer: -0.030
